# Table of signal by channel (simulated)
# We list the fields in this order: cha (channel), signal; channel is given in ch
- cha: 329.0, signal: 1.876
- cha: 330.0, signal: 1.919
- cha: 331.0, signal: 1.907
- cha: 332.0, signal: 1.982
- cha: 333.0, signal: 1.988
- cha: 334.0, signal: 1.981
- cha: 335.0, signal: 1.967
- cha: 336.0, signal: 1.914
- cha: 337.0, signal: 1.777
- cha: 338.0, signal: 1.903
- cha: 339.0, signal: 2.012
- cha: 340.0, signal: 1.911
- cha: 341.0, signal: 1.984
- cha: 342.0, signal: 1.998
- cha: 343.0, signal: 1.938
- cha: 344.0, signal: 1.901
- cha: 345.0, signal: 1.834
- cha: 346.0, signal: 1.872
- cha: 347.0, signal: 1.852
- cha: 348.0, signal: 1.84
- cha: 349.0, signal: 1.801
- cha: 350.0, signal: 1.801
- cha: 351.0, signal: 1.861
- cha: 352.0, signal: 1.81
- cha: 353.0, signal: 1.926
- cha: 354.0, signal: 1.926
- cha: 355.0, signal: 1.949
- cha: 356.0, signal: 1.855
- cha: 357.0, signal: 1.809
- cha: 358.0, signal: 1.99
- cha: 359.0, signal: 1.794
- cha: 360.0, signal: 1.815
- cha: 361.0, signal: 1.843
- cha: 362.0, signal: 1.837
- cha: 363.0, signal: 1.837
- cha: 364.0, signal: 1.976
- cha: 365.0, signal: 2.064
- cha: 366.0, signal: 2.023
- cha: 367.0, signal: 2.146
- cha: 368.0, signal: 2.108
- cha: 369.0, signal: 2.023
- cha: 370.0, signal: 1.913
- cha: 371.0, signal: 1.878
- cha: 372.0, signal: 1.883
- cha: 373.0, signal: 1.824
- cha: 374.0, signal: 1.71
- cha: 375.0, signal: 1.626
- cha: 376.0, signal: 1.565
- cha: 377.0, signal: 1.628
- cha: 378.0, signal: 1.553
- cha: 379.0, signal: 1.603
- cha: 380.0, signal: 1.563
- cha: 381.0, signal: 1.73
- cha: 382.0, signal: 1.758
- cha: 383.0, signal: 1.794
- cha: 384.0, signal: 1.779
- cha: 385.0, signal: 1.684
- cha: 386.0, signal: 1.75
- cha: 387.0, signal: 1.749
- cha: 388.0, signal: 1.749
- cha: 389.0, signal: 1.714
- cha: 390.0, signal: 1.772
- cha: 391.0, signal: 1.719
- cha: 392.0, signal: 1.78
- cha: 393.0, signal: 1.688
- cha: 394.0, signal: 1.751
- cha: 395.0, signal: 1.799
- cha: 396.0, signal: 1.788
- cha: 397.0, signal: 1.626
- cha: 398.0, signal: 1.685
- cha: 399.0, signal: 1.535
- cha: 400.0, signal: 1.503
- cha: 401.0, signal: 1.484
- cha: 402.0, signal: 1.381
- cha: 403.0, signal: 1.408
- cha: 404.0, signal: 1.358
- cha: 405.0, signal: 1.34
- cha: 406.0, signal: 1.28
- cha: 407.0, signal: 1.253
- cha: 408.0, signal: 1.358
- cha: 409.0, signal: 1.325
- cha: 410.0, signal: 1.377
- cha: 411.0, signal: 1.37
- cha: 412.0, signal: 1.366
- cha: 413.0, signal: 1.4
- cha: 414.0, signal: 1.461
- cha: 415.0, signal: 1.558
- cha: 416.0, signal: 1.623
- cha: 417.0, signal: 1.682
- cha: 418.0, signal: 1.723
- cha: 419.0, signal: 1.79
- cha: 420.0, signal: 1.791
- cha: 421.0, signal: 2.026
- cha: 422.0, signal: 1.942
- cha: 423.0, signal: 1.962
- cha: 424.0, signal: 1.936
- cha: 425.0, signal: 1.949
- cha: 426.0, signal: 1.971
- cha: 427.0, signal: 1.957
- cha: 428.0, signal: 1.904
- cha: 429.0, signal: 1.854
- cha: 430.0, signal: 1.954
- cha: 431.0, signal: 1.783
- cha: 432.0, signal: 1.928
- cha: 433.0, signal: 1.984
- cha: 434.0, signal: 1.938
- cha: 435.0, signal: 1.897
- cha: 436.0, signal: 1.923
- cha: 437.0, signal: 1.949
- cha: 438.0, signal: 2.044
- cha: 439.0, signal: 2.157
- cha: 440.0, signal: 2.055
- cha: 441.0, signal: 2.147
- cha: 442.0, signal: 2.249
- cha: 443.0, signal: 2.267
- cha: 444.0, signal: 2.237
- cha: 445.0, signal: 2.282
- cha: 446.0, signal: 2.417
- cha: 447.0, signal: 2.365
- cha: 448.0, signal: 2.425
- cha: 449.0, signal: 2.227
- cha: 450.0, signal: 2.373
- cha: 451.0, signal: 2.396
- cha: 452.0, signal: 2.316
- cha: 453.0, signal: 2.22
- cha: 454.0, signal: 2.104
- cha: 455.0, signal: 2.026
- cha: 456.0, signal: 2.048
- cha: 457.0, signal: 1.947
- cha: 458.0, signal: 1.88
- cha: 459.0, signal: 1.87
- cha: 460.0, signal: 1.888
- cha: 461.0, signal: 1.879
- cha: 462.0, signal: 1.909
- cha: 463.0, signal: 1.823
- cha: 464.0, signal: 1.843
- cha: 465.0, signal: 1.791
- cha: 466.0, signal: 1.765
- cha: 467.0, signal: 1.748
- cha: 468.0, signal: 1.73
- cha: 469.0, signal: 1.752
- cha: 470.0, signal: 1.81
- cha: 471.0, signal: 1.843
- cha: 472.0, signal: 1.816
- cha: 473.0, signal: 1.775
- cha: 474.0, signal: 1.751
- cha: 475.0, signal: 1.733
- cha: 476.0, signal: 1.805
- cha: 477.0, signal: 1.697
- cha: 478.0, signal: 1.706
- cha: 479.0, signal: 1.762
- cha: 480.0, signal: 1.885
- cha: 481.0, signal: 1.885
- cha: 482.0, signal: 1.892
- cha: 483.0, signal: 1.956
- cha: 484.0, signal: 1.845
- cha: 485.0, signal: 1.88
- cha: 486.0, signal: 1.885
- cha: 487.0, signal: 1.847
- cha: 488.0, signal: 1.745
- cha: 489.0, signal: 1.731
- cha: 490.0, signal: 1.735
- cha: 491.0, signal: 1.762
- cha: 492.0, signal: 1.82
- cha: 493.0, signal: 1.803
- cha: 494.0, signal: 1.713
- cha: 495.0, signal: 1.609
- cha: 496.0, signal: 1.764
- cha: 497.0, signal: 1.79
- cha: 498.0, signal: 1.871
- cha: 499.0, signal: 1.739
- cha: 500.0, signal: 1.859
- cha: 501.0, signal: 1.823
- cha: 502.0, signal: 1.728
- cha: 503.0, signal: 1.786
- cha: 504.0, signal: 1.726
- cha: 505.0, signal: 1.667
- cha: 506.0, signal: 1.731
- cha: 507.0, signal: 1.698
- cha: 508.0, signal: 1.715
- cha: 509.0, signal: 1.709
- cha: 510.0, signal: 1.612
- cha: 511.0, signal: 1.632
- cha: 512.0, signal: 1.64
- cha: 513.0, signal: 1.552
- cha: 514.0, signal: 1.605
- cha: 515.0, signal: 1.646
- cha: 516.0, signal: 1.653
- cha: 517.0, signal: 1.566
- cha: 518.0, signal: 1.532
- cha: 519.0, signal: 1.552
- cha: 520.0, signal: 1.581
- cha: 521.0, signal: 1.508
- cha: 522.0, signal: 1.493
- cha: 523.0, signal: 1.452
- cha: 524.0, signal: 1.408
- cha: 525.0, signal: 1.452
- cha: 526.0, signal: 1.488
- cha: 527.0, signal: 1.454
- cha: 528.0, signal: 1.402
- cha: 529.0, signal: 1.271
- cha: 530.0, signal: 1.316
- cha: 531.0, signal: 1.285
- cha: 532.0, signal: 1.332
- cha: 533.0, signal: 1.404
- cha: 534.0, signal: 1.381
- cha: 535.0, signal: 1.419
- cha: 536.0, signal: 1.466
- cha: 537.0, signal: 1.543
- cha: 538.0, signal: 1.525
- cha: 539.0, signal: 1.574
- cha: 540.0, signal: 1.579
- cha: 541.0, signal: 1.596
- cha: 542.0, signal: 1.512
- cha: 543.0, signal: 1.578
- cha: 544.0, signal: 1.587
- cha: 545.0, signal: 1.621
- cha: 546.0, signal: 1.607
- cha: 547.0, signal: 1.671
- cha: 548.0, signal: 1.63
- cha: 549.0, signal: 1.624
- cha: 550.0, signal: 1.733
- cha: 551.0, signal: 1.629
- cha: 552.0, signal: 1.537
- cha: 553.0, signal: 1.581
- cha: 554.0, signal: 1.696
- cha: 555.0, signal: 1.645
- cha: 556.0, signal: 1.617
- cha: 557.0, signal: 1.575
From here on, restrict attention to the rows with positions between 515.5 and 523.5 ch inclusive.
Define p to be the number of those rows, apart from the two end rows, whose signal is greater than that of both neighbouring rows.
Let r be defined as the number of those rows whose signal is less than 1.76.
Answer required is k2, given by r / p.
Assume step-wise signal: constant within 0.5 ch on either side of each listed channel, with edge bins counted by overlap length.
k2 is 8.0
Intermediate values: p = 1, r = 8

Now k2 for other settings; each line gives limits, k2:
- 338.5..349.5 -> 0.0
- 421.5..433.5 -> 0.0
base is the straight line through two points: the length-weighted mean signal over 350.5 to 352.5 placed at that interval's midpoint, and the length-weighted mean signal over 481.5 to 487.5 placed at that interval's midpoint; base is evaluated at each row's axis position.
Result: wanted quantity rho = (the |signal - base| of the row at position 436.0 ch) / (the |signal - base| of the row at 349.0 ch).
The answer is 1.7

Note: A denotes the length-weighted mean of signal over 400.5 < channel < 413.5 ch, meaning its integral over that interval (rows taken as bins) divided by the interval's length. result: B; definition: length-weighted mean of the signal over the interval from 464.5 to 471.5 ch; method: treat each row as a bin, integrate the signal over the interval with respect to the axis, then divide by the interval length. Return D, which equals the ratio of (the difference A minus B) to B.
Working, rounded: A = 1.36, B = 1.78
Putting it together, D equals -0.234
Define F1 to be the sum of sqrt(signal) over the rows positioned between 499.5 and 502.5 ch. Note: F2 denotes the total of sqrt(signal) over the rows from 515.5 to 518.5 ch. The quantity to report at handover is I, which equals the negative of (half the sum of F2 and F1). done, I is -3.9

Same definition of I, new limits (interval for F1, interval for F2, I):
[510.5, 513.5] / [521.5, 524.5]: -3.7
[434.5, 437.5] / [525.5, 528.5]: -3.9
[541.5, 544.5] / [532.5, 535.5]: -3.6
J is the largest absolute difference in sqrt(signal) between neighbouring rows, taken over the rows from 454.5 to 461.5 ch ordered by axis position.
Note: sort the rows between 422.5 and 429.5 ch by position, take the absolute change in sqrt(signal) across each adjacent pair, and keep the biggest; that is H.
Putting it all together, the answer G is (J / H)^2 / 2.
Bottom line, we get 1.8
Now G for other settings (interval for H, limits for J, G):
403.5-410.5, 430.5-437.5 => 0.7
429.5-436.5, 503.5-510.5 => 0.2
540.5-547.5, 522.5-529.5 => 1.4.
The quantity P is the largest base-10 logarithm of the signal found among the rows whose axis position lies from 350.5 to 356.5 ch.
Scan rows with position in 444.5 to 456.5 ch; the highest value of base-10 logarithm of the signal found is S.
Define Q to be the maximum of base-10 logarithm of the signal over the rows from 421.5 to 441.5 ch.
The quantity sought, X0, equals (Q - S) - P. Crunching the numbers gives -0.34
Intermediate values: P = 0.290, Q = 0.33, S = 0.38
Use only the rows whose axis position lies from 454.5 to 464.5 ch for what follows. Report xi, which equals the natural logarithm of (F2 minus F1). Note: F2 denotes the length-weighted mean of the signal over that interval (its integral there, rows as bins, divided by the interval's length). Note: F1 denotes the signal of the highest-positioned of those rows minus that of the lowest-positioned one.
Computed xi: 0.74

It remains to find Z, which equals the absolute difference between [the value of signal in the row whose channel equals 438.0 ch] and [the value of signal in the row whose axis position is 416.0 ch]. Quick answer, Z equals 0.42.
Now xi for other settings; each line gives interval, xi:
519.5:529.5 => 0.57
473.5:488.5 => 0.60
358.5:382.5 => 0.62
